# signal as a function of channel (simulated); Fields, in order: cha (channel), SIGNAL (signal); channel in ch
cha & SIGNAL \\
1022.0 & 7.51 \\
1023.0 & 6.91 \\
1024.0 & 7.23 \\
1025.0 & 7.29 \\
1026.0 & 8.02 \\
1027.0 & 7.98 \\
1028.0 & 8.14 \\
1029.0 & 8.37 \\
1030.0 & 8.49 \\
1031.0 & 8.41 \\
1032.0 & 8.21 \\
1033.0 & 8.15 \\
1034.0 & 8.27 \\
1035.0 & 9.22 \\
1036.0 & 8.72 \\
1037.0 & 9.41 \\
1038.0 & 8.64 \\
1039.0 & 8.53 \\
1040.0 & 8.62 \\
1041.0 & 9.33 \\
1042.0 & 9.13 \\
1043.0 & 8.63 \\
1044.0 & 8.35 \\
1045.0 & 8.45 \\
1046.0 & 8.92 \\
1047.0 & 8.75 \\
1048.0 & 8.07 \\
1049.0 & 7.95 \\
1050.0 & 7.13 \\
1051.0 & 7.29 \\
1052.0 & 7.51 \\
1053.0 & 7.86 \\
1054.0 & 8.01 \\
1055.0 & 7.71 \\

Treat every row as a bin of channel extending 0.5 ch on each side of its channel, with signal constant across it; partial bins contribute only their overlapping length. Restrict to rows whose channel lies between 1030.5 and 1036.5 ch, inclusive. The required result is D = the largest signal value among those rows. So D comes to 9.22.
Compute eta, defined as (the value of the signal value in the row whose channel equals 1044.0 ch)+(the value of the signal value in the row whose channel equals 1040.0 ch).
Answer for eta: 17.0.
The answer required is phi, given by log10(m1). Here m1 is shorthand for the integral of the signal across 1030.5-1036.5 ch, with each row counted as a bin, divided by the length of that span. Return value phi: 0.929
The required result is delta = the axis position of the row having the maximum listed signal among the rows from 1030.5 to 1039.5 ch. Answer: 1037.0 ch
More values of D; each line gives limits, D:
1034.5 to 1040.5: 9.41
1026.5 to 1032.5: 8.49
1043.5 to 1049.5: 8.92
